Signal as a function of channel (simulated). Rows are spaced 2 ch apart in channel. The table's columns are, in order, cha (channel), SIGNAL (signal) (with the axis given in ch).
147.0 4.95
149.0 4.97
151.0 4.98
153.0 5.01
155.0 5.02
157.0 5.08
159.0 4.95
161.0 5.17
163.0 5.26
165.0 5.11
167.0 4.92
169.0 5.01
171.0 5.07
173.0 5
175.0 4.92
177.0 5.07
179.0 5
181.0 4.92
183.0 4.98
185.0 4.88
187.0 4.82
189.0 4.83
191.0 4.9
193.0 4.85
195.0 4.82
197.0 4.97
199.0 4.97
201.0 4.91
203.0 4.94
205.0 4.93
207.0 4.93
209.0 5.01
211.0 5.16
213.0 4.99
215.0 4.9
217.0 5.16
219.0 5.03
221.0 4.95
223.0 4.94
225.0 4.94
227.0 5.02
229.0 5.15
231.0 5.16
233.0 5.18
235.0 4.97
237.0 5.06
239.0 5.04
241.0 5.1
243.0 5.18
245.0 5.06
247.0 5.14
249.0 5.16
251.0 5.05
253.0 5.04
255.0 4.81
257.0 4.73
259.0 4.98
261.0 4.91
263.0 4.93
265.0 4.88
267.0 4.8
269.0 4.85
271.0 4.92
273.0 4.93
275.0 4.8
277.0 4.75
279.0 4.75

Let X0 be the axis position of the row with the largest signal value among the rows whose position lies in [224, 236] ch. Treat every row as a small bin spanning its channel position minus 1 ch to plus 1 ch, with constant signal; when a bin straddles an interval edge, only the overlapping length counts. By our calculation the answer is 233.0 ch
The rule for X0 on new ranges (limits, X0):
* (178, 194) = 179.0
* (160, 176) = 163.0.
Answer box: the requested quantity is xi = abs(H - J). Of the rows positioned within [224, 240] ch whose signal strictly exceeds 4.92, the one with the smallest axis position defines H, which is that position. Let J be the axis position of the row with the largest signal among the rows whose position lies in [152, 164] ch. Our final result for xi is 62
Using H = 225.0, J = 163.0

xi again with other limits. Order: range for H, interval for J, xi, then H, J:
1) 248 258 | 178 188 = 70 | 249.0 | 179.0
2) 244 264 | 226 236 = 12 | 245.0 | 233.0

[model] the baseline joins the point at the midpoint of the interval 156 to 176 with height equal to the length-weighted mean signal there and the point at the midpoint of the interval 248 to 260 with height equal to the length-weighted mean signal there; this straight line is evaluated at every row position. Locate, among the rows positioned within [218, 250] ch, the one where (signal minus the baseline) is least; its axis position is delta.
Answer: 223.0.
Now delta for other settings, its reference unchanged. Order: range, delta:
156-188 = 187.0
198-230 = 201.0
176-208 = 187.0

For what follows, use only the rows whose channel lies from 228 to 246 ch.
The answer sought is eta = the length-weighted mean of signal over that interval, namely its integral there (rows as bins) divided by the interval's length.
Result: 5.10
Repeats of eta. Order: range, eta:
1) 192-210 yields 4.93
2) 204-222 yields 5.01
